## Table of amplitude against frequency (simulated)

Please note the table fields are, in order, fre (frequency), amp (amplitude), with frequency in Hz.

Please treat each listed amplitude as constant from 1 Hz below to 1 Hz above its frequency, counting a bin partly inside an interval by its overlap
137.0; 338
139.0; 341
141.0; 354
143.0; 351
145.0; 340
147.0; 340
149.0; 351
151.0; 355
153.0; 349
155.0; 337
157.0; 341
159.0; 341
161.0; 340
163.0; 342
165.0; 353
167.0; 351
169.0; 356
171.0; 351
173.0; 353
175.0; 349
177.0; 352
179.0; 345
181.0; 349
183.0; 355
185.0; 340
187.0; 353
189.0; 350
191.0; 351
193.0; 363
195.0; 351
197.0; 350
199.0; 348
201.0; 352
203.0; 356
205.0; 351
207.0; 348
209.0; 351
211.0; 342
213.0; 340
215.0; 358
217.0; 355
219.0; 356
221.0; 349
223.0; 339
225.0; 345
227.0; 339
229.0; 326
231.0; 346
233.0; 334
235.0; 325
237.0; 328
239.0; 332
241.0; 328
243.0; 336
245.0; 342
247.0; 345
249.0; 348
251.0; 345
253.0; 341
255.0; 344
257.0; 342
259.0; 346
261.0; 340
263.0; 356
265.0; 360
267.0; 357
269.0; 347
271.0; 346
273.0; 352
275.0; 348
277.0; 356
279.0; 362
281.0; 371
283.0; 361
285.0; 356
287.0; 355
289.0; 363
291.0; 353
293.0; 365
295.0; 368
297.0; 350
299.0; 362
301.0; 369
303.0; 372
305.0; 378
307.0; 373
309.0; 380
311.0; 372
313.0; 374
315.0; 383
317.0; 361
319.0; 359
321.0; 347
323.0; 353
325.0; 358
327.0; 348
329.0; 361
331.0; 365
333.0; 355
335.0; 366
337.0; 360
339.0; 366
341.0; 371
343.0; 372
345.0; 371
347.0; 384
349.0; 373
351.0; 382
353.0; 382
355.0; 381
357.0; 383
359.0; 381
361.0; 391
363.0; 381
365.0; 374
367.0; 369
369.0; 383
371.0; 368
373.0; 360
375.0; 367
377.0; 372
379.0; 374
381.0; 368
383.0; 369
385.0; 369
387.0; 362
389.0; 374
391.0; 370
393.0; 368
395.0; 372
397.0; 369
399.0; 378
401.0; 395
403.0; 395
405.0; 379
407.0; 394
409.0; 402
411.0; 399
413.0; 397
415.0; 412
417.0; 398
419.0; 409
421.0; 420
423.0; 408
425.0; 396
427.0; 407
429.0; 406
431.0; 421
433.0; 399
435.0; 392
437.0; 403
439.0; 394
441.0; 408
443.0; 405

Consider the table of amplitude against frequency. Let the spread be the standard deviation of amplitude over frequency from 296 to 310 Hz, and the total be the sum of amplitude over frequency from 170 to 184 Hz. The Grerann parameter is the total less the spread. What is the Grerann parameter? 2444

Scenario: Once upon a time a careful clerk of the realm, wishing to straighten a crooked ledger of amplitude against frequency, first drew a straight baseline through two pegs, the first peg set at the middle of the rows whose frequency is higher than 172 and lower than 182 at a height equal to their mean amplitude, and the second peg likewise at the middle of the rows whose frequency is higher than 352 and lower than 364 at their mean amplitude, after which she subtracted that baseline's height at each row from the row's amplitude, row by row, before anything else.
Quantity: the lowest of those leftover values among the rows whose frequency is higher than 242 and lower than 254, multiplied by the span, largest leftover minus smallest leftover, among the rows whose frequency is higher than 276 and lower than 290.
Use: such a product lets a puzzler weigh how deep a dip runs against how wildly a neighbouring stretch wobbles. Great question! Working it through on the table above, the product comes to -442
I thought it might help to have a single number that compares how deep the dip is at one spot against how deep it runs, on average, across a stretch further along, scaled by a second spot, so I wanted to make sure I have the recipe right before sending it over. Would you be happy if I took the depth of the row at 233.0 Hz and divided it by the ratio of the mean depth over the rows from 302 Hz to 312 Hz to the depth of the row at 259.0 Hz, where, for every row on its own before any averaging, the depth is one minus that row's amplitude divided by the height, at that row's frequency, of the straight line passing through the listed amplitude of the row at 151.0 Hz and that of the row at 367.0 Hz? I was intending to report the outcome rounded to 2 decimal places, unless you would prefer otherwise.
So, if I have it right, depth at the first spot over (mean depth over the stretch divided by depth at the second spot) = -0.12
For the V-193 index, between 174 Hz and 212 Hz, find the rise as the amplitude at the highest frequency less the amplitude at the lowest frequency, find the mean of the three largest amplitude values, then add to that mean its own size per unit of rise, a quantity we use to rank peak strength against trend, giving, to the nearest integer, 307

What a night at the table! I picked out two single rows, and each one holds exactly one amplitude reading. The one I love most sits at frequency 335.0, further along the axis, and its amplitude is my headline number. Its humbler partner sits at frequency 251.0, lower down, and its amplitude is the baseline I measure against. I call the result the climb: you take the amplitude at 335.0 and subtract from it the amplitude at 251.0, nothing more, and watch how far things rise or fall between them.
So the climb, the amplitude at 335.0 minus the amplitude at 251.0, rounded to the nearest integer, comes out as 21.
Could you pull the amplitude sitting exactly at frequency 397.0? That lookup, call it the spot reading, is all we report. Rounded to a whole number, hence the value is 369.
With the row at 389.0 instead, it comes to 374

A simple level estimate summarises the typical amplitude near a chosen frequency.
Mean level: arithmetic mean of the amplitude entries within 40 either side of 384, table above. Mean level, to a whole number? 382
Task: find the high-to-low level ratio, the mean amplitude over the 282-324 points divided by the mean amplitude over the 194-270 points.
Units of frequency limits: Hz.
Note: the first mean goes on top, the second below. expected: 1.06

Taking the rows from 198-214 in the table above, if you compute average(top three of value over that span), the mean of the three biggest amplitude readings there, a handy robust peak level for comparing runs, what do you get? 353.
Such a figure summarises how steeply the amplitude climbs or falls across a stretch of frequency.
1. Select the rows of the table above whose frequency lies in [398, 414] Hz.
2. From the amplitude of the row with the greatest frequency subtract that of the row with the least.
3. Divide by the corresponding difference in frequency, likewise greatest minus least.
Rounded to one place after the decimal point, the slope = 1.4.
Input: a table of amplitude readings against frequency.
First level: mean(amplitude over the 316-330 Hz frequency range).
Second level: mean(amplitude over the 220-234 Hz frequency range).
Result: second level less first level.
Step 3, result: -16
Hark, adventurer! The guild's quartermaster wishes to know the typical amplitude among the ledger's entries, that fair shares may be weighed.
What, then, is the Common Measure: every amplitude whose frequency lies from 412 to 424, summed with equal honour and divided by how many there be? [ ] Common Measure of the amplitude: 407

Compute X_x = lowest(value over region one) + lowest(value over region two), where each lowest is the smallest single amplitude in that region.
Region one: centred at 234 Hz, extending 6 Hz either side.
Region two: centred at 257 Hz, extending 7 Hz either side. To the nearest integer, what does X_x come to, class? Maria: 665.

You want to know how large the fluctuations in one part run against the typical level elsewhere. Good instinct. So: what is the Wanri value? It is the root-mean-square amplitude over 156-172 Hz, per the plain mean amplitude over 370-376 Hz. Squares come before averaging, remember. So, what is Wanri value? 0.950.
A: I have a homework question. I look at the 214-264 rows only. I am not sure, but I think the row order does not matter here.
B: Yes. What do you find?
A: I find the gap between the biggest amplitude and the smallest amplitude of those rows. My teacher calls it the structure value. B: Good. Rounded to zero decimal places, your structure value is 33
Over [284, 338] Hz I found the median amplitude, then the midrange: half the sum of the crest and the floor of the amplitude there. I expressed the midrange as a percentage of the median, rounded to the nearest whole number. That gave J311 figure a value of 101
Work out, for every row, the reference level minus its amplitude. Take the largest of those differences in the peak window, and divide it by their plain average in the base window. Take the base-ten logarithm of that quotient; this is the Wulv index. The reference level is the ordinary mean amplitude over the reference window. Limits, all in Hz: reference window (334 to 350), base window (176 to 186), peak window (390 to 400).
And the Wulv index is -0.97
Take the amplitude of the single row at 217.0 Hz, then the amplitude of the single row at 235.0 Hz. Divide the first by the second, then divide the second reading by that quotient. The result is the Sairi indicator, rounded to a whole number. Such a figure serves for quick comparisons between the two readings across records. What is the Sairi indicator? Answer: 298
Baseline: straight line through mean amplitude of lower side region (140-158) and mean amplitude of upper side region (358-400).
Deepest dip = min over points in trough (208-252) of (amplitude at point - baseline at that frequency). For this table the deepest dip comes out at -31.1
